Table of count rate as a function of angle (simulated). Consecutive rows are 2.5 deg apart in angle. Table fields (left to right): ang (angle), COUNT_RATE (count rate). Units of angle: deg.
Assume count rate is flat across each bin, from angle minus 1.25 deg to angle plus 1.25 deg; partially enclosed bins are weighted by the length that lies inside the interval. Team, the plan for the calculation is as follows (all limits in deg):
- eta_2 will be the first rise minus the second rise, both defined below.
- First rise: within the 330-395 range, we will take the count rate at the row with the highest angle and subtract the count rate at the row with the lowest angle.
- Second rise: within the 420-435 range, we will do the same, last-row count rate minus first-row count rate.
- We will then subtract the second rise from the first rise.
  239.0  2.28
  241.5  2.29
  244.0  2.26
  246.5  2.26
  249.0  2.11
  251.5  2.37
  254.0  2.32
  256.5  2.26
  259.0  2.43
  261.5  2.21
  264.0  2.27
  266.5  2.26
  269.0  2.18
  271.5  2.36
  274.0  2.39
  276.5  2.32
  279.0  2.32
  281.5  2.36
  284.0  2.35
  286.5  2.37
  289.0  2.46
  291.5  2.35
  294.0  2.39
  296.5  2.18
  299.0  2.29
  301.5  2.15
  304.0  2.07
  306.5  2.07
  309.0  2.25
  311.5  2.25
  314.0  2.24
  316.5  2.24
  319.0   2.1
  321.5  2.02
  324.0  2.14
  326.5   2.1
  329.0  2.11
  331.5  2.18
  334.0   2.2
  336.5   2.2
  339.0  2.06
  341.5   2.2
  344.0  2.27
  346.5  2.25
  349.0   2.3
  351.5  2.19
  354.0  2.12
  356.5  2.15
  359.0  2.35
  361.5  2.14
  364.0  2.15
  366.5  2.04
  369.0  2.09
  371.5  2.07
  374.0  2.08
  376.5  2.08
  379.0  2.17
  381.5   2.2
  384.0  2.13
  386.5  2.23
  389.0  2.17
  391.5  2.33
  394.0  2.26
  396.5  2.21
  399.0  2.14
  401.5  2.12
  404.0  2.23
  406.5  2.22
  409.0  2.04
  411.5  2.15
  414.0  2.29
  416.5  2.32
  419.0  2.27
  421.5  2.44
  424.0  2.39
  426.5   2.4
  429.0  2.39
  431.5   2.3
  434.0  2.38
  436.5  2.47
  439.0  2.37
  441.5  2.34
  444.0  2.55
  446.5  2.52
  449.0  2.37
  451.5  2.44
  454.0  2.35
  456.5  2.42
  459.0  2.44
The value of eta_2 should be 0.14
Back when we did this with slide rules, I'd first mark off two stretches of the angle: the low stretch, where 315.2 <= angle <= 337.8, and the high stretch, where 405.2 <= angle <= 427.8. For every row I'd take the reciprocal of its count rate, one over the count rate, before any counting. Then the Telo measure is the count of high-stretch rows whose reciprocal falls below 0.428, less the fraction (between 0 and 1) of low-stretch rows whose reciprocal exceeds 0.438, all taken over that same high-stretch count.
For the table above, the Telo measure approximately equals 0.67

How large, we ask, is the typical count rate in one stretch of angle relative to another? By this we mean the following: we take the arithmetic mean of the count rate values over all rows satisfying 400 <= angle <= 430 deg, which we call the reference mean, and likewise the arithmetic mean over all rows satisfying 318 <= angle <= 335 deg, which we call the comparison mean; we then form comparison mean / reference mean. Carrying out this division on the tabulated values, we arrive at 0.93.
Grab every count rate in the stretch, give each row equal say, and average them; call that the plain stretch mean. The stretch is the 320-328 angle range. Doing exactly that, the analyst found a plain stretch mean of 2.09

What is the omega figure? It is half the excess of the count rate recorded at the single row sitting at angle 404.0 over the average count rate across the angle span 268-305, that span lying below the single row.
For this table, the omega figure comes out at -0.04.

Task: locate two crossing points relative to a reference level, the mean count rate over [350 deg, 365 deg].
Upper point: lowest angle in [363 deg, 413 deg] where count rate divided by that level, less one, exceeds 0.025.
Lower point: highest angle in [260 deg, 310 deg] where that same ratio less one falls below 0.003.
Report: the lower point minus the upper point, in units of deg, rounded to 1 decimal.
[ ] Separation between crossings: -85.0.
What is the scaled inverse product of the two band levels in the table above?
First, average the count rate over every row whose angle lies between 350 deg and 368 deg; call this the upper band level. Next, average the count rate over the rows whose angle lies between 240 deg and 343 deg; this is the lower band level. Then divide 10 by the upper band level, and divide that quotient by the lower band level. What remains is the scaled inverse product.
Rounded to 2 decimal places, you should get 2.06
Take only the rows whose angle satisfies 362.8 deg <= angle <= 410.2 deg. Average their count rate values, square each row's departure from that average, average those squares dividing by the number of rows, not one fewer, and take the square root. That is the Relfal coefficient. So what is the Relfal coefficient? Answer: 0.077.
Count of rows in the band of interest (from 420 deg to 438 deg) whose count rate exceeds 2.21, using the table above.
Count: 7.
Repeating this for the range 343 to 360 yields 4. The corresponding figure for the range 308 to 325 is 4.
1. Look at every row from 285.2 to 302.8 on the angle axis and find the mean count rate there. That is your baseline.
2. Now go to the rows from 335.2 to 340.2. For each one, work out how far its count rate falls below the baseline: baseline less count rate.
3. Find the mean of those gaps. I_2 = 0.18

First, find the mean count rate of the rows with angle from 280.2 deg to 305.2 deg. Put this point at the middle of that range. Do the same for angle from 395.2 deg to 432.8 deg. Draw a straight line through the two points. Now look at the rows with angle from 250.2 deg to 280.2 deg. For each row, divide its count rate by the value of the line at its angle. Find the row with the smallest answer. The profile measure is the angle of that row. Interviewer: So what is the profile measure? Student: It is 269.0 deg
